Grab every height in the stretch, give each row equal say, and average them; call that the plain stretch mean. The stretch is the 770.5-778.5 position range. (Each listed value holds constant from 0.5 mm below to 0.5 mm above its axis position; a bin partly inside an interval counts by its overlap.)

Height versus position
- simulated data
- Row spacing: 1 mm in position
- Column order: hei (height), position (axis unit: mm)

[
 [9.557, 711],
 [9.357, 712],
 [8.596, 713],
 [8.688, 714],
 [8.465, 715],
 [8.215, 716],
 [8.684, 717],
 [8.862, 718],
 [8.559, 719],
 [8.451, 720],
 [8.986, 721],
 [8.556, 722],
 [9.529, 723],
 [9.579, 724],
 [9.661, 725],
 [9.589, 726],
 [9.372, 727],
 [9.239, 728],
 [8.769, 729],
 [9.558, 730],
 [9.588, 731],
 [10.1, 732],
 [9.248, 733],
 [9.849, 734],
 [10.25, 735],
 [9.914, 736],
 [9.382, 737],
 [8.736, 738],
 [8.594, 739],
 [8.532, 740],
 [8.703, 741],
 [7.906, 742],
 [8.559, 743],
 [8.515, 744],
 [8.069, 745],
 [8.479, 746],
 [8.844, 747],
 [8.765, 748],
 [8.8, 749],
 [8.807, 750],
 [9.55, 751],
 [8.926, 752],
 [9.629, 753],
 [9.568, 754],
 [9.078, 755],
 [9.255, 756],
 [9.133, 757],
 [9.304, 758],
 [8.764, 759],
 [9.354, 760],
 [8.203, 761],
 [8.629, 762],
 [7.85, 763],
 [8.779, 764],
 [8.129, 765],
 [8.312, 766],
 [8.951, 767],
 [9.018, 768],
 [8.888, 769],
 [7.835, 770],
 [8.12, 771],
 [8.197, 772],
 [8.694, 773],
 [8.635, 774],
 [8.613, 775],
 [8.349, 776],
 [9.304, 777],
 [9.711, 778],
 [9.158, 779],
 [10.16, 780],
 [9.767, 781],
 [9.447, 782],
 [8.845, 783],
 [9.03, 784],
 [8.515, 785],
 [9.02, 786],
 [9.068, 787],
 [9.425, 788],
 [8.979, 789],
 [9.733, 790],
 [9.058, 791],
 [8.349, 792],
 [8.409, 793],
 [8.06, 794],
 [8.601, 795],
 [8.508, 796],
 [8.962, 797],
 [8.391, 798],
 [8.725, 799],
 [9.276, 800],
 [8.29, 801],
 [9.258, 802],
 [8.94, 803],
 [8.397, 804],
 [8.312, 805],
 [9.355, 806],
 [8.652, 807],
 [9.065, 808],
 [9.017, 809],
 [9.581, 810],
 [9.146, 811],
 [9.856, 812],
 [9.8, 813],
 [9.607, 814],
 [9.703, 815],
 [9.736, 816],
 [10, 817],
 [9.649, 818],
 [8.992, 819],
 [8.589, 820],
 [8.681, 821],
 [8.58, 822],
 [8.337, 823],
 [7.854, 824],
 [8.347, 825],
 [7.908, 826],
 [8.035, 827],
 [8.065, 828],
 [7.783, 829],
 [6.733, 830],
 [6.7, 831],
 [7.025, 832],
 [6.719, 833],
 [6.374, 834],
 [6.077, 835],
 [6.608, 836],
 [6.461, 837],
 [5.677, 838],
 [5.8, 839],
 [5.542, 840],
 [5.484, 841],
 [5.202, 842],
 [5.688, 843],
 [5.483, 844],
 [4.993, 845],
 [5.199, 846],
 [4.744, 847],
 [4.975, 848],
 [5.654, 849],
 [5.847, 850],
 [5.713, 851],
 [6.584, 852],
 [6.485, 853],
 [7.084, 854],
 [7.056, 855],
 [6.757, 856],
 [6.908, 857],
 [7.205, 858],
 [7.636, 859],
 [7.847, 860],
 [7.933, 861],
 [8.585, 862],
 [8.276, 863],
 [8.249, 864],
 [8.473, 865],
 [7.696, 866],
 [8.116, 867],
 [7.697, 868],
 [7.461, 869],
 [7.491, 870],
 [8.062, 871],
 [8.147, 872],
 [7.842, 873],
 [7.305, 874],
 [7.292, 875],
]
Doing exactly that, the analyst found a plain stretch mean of 8.70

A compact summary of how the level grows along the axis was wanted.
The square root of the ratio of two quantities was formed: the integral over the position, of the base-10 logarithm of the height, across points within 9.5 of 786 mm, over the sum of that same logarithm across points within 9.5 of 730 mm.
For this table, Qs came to 0.99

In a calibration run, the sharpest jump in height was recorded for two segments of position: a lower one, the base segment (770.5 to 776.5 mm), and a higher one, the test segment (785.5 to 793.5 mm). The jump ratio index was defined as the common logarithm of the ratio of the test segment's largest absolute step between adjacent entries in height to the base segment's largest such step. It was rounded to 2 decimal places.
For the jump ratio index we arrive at 0.18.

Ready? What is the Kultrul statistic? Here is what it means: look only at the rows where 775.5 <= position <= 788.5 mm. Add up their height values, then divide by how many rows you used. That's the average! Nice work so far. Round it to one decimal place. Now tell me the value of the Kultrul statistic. 9.2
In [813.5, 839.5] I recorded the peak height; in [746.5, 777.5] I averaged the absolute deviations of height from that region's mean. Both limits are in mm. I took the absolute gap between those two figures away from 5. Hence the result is -5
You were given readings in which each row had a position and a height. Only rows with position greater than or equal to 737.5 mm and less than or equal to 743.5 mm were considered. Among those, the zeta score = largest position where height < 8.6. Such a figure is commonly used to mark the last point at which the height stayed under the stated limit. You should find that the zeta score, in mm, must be 743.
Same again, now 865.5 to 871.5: 871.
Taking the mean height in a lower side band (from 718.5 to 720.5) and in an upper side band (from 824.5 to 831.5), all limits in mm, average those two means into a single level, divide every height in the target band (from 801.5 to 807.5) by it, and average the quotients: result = 1.09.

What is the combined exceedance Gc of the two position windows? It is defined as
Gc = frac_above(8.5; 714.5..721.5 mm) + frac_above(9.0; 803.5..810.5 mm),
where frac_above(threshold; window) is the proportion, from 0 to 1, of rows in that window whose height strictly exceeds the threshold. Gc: 1.1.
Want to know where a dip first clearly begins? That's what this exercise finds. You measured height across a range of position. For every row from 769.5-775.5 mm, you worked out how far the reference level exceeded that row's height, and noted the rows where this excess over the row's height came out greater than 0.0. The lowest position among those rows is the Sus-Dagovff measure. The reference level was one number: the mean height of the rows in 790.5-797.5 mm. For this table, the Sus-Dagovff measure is 770 mm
